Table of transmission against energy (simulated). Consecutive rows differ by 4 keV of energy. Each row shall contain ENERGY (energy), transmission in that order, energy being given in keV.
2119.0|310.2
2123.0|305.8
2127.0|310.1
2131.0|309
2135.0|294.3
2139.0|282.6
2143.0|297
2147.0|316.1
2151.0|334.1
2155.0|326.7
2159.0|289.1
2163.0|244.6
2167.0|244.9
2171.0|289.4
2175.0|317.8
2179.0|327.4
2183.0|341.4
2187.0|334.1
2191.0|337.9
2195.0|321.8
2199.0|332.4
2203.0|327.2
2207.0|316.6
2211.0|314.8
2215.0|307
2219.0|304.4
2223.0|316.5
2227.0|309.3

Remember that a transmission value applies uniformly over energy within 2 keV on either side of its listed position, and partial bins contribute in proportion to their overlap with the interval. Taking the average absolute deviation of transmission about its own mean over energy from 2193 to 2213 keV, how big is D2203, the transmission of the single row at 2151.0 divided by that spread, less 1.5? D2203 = 56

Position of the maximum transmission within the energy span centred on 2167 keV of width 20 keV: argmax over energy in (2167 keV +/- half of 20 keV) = 2175.0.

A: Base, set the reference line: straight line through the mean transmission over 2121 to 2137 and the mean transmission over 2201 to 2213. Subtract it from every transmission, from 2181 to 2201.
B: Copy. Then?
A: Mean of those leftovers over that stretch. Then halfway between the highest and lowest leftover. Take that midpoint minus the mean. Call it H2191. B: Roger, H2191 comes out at -2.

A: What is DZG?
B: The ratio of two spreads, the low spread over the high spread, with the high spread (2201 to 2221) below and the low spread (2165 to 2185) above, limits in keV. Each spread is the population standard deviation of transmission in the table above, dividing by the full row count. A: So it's 4.3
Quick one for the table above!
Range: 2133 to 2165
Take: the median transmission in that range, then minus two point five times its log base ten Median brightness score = -6.18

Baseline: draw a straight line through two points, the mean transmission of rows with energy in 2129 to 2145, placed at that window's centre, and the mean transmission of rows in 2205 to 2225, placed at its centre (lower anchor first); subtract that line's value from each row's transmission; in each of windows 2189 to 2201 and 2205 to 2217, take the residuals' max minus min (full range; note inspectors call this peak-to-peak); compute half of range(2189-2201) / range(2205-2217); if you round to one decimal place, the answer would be 0.8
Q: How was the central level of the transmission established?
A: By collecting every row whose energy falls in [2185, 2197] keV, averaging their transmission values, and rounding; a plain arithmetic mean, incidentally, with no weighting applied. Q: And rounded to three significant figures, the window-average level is 331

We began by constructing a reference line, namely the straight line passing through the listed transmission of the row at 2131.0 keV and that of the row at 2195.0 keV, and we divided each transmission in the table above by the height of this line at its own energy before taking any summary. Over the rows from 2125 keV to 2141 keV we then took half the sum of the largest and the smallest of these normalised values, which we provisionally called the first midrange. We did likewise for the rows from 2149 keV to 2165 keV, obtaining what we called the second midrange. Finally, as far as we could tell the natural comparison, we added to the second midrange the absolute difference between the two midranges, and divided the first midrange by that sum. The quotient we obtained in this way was 1.00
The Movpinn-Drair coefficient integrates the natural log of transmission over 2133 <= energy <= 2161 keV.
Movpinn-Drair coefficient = 160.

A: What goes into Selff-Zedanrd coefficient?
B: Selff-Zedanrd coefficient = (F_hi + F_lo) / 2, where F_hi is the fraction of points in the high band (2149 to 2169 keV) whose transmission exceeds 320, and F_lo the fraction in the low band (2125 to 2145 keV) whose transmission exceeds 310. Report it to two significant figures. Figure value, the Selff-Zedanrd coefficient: 0.30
